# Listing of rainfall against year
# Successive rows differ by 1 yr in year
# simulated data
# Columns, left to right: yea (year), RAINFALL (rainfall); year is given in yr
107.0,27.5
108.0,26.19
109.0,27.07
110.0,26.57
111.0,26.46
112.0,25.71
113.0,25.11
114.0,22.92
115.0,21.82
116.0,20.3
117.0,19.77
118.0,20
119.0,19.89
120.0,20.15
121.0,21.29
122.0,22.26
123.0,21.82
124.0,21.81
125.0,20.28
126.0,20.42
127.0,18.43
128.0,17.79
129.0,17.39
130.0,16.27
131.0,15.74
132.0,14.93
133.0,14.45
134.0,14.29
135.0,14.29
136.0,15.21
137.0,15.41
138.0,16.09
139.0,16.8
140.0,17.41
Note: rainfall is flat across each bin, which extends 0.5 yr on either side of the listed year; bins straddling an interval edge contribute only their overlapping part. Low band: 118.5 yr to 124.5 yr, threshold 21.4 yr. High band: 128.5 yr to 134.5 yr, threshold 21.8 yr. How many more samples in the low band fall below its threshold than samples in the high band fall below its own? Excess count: -3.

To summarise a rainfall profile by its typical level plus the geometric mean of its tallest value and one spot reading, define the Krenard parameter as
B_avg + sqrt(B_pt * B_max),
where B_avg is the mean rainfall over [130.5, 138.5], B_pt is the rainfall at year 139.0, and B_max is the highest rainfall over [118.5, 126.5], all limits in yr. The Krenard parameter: 34.4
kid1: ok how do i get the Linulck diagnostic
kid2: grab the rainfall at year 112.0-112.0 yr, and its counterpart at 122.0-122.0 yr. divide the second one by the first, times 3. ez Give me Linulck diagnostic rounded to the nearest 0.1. 2.6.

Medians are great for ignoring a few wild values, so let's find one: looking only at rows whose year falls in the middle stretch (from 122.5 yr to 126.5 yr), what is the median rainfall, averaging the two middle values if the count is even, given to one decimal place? 21.1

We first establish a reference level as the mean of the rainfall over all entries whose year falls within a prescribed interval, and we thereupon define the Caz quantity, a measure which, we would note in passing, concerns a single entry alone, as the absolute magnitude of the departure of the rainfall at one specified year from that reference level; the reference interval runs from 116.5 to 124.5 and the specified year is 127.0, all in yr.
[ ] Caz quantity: 2.4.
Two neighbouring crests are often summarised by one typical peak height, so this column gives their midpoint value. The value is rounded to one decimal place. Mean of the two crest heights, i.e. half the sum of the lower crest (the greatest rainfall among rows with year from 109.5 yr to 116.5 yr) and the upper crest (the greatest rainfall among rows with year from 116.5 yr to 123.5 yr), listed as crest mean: 24.4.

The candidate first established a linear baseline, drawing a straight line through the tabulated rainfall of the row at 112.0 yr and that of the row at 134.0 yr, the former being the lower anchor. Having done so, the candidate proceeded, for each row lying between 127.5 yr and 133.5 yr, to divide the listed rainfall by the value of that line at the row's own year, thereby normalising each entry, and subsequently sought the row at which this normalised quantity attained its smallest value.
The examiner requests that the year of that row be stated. 132.0 yr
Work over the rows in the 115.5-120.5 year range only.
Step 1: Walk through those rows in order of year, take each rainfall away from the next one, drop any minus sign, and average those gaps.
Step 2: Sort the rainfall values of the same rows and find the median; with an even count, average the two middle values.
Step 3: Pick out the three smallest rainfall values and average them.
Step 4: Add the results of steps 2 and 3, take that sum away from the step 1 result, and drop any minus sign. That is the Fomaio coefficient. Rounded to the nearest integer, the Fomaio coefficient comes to 40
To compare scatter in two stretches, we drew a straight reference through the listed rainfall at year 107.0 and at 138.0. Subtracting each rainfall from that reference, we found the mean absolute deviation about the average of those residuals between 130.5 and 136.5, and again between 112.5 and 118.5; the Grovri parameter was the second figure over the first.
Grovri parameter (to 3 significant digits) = 2.43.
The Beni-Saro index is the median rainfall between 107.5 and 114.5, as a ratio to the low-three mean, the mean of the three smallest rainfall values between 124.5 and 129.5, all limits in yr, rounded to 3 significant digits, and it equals 1.47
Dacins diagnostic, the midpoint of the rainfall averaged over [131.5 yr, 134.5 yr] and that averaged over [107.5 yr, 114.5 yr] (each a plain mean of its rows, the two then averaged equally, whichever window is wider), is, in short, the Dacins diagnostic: 20.1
